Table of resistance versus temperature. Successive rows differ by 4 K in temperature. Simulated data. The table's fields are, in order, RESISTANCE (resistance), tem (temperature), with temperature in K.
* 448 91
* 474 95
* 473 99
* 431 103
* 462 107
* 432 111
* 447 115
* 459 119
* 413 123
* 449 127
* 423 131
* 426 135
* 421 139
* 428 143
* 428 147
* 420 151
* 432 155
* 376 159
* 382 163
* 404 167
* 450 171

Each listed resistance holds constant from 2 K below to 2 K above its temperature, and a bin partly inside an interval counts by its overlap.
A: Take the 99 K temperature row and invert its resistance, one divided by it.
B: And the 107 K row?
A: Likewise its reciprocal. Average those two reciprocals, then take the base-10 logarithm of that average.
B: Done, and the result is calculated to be -2.67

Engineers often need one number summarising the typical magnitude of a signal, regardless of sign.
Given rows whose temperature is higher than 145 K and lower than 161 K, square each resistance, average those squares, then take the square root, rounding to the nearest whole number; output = 415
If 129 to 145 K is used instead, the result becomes 425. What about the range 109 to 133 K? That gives 437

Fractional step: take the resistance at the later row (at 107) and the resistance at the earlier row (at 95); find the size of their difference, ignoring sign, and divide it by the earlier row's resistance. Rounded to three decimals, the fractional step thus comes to 0.025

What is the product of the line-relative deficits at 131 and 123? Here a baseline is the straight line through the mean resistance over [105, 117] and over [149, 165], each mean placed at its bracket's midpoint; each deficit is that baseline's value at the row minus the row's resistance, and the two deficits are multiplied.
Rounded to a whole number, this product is 104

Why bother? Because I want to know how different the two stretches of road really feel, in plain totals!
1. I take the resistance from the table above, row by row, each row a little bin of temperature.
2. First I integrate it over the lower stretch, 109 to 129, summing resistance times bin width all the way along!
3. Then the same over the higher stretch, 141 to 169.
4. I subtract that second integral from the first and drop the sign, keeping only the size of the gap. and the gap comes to 2680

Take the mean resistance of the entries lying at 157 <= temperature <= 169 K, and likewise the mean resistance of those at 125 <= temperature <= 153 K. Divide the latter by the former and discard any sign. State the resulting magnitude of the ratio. 1.10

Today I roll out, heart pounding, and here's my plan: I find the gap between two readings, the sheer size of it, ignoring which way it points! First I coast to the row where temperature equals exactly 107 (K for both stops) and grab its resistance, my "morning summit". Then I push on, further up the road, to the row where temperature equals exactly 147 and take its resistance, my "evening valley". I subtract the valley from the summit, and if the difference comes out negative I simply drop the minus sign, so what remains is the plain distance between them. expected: 34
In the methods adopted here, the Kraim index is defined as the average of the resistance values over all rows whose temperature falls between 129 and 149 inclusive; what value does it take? 425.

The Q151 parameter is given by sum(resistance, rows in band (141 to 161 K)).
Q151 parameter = 2084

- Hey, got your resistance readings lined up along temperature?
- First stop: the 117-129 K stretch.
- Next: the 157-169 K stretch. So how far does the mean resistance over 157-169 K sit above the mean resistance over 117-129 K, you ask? -53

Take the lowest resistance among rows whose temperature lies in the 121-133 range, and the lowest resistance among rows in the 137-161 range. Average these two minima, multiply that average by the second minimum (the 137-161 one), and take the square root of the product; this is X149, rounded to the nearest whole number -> 385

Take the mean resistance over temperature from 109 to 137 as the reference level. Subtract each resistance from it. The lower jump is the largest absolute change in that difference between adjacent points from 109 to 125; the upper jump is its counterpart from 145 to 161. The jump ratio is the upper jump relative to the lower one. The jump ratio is 1.2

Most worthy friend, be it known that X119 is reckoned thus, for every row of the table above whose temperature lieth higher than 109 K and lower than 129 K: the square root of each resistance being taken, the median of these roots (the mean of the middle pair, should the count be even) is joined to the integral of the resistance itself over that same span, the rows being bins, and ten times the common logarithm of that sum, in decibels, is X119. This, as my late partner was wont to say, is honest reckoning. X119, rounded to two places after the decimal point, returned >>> 39.46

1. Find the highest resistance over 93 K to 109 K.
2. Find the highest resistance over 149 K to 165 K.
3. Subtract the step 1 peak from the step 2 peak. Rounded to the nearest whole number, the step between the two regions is -42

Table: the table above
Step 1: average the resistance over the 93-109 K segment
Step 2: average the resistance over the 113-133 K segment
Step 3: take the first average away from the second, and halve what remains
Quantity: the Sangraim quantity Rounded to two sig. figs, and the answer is -11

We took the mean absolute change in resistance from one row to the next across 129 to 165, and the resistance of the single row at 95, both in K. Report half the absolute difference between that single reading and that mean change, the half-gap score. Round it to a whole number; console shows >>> 231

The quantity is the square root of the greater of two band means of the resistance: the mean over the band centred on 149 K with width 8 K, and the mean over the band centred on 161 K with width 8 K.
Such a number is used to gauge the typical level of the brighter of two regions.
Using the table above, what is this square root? 20.6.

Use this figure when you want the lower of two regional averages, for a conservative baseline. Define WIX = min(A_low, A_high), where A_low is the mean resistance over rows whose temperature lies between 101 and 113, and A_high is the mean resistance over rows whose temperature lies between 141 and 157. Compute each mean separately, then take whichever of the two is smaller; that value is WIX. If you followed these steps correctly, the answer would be 427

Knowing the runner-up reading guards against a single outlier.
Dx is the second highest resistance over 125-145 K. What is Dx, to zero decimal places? 428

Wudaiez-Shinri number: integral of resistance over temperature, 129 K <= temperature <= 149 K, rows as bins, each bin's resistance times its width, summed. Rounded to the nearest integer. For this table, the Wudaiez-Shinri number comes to 8504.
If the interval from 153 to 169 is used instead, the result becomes 6376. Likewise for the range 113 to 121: 3624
